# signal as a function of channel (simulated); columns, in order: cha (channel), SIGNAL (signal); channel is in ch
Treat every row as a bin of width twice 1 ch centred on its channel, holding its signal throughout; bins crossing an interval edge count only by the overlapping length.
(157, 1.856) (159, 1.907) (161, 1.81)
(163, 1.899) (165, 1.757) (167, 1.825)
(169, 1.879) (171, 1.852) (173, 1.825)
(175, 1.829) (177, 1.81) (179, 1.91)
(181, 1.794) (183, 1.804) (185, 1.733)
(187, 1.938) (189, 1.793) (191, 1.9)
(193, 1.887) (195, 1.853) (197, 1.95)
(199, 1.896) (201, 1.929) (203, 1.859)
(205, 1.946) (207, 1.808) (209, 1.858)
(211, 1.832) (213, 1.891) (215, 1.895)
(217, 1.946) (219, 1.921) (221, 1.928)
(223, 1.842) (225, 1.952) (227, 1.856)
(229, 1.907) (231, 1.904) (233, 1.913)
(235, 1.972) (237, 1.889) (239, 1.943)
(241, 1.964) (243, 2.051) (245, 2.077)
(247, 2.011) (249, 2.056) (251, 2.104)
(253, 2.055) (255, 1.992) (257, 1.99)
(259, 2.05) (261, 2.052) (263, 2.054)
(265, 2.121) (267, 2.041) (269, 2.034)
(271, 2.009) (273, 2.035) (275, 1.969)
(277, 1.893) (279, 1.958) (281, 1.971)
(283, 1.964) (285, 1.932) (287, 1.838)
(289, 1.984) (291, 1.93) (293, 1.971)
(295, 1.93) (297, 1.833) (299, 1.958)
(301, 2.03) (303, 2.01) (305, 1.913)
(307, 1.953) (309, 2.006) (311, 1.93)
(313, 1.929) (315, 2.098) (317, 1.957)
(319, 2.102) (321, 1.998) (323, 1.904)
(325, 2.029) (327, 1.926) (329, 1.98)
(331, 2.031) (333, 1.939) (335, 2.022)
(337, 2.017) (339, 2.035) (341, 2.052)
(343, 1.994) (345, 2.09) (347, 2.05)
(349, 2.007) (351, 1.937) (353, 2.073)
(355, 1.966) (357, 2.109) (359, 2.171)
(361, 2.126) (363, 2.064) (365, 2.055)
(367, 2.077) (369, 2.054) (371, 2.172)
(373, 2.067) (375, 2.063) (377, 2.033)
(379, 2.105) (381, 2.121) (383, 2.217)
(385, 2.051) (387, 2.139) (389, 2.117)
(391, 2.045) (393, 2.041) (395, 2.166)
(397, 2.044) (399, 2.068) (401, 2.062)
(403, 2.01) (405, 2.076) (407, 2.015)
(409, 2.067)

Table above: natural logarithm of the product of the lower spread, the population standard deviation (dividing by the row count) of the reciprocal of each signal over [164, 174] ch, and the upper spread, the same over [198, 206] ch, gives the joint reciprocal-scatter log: -9.08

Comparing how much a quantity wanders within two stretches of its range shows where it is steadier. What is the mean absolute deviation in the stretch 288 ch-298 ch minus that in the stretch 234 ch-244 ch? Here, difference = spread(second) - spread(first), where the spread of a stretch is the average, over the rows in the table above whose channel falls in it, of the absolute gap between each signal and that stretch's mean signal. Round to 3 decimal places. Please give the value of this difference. 0.000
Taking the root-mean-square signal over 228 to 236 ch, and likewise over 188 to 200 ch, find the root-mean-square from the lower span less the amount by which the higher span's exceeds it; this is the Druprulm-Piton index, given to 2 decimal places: 1.84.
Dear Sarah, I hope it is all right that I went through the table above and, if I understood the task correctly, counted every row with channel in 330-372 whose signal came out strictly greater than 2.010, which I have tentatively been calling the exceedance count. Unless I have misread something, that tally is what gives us 16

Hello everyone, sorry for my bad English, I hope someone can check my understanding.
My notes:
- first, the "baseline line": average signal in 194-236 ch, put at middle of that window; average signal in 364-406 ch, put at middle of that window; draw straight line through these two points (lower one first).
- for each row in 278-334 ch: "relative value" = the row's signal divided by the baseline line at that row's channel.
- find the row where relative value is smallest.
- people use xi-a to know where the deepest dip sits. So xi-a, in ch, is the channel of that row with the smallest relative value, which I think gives 297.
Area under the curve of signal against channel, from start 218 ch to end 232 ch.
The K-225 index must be 26.6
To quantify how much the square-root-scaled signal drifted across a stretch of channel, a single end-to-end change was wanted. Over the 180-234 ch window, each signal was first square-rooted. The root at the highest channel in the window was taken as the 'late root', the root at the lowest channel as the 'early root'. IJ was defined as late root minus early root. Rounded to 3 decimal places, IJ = 0.044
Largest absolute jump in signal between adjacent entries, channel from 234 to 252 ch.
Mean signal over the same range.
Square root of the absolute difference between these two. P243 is 1.39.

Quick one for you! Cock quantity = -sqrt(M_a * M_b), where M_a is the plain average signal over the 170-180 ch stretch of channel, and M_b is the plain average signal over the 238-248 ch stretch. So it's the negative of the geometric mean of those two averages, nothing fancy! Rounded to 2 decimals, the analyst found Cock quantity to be -1.93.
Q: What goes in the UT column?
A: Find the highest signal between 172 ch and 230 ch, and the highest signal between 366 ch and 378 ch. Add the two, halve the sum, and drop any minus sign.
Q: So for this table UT 2.06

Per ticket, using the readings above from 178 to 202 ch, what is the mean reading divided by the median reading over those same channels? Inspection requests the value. 0.99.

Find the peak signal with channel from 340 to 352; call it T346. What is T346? 2.09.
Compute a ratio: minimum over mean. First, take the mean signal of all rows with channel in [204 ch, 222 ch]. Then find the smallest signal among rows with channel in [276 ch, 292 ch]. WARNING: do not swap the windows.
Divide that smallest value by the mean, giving 0.972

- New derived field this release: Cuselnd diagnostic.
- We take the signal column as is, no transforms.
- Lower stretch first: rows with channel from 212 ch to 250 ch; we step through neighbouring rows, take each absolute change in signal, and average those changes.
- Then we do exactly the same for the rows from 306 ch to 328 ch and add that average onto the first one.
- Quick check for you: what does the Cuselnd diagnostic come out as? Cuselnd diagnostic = 0.150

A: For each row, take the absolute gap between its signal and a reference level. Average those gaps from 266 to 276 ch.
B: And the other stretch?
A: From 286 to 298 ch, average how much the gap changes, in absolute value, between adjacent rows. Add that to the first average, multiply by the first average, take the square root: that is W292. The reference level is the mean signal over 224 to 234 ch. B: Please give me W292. 0.13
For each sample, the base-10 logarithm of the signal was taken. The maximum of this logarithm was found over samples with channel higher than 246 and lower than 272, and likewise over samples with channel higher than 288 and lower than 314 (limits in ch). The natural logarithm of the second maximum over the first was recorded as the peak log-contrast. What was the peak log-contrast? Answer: -0.06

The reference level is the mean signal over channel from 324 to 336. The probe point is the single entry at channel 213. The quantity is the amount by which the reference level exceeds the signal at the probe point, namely 0.097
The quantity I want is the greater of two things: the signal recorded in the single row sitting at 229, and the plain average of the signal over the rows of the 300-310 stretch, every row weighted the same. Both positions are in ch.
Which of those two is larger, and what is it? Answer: 1.98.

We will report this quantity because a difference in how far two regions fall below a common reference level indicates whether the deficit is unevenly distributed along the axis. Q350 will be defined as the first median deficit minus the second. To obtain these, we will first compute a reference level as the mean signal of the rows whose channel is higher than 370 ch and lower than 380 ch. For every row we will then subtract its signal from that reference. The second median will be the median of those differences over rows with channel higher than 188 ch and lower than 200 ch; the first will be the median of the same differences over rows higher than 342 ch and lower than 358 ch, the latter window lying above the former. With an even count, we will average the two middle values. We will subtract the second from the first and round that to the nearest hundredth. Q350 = -0.14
